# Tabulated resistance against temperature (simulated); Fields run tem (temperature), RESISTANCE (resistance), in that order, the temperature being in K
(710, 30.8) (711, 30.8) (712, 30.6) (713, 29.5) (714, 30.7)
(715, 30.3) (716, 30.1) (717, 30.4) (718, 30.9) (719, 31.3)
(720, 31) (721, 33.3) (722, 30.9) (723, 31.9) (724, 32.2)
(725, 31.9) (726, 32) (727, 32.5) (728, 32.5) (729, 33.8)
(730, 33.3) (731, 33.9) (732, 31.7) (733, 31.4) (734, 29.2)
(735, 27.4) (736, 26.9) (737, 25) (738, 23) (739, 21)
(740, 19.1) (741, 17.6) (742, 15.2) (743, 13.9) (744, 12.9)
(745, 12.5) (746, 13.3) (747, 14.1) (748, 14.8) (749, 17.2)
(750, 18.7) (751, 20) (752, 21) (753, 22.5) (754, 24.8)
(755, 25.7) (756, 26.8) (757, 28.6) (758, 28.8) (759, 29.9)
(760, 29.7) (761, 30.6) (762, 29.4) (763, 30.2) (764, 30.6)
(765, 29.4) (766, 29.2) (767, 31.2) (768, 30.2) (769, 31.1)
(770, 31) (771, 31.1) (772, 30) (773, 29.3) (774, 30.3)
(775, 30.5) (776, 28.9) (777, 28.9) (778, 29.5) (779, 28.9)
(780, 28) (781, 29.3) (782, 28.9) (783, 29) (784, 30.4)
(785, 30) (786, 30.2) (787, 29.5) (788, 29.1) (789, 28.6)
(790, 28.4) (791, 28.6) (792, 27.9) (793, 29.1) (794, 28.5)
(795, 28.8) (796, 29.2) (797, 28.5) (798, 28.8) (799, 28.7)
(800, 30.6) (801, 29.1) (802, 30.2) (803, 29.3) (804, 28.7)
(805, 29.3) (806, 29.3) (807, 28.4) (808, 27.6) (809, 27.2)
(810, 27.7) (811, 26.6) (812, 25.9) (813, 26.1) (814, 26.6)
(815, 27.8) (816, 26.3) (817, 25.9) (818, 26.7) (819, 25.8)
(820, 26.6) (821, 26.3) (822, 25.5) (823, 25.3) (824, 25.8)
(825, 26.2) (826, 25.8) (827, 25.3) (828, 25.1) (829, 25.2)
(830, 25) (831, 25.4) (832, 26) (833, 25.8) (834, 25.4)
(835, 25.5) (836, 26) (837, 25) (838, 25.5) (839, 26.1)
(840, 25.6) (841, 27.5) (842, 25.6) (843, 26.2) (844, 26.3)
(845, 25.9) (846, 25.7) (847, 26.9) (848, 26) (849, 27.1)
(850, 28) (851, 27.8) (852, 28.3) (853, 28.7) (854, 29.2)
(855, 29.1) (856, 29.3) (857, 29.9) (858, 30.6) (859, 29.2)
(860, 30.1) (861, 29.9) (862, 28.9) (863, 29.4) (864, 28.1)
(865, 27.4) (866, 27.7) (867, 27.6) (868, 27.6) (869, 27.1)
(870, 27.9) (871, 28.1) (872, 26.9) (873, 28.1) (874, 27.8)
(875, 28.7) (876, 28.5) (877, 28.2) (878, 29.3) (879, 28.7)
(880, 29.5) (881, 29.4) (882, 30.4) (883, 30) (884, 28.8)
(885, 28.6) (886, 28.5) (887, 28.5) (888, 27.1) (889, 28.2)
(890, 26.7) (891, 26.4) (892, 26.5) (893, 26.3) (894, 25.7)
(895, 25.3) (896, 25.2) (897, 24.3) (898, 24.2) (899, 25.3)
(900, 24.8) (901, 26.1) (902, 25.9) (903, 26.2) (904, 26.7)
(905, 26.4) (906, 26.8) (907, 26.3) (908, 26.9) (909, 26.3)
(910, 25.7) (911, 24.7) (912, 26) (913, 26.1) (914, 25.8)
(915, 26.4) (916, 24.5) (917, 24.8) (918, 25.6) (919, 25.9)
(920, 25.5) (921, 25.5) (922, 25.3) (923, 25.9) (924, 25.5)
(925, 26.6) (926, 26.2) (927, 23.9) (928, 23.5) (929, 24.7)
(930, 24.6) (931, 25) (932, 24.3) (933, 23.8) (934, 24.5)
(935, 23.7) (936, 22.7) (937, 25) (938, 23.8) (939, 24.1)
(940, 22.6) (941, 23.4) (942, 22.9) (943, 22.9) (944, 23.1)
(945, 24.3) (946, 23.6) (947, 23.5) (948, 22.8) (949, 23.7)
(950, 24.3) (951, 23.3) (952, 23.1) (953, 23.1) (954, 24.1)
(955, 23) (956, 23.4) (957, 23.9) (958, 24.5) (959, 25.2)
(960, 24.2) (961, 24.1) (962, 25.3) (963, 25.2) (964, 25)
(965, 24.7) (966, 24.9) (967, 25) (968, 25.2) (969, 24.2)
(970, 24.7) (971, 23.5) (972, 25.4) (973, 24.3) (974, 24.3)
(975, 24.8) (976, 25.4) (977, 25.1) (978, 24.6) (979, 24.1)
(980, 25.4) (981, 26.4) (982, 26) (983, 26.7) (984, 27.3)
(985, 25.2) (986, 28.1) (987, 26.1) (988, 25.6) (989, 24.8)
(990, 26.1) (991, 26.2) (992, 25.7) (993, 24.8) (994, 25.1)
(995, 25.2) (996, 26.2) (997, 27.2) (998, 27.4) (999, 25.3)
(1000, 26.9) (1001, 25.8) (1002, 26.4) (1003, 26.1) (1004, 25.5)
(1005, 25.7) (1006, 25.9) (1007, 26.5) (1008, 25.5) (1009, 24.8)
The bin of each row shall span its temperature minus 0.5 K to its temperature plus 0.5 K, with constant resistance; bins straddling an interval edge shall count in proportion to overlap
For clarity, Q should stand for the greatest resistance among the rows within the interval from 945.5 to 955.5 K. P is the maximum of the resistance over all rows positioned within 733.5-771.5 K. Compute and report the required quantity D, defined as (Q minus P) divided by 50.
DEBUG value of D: -0.14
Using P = 31.2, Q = 24.3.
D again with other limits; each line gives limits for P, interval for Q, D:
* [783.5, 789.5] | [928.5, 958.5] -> -0.11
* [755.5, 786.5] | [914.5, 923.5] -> -0.10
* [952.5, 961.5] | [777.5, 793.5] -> 0.10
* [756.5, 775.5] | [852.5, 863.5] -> -0.01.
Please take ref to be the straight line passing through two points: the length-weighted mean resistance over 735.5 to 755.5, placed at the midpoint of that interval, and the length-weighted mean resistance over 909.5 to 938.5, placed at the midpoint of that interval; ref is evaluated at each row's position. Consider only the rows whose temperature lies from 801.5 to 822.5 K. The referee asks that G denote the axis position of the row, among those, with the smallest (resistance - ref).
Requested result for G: 822 K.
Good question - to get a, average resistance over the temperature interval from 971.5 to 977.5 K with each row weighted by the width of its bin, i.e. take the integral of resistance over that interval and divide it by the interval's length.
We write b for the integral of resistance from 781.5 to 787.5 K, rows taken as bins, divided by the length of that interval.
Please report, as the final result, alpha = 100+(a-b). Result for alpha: 95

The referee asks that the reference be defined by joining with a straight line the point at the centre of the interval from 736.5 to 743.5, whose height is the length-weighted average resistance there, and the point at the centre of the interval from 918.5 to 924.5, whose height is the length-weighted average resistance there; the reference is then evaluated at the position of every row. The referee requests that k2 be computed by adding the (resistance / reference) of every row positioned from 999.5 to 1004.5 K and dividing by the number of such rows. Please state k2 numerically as 0.9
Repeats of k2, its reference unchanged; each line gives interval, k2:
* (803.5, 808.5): 1.3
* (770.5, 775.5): 1.5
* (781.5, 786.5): 1.4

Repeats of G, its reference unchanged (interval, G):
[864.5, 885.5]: 872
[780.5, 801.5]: 792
